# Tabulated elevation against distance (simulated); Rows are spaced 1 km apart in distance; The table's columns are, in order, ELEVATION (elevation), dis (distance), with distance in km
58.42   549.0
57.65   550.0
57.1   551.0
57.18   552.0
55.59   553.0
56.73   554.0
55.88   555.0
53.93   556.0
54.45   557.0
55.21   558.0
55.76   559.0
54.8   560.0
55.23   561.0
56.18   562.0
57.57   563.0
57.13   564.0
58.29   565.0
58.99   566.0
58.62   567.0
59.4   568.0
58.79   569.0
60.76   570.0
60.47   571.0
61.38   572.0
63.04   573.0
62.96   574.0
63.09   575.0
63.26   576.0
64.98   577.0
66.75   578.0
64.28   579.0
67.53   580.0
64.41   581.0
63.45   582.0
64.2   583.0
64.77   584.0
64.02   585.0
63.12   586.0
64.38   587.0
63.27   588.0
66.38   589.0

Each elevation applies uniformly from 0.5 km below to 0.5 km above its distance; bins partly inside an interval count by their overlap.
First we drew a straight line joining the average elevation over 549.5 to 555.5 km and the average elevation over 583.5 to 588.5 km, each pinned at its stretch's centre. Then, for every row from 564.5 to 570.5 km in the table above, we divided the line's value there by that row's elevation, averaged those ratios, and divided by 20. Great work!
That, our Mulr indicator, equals 0.0507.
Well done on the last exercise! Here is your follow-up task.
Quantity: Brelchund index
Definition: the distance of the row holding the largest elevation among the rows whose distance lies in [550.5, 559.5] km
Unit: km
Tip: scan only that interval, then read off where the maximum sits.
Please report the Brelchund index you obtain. 552.0 km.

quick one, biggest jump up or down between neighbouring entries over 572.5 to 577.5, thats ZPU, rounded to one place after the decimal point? 1.7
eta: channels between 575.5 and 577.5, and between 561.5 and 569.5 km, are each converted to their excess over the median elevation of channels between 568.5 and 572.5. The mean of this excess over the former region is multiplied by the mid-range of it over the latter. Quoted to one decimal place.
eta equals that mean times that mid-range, -9.9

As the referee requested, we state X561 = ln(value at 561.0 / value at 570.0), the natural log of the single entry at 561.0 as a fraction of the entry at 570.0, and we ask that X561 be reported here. -0.10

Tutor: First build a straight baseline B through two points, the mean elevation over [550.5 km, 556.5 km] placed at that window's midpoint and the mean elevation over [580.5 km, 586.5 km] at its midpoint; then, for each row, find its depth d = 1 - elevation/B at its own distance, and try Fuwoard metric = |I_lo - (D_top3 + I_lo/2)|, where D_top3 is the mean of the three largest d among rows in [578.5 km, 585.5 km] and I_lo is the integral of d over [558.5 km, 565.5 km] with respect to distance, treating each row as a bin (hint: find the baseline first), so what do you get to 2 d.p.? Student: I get 0.11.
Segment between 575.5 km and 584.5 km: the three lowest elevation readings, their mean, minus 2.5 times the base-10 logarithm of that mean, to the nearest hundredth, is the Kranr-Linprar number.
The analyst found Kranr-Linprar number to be -4.51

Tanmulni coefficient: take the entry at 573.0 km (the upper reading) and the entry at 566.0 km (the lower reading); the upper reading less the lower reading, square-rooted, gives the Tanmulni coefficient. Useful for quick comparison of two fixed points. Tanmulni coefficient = 2.0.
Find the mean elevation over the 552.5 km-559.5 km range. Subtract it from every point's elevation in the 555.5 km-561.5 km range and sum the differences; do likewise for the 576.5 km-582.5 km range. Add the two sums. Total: 56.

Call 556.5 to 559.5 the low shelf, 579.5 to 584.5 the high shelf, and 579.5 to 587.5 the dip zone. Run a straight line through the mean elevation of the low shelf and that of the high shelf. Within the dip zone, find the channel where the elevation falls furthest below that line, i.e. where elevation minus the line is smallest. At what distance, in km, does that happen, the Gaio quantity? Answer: 586.0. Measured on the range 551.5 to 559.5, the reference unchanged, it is 556.0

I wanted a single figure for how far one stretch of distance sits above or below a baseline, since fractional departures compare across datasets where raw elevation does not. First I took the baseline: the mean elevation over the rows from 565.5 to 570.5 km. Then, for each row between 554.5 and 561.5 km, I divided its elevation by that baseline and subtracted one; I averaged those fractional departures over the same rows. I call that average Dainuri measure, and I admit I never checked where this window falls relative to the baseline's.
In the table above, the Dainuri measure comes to -0.072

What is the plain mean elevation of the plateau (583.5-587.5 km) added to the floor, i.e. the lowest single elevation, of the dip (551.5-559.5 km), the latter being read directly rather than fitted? 118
